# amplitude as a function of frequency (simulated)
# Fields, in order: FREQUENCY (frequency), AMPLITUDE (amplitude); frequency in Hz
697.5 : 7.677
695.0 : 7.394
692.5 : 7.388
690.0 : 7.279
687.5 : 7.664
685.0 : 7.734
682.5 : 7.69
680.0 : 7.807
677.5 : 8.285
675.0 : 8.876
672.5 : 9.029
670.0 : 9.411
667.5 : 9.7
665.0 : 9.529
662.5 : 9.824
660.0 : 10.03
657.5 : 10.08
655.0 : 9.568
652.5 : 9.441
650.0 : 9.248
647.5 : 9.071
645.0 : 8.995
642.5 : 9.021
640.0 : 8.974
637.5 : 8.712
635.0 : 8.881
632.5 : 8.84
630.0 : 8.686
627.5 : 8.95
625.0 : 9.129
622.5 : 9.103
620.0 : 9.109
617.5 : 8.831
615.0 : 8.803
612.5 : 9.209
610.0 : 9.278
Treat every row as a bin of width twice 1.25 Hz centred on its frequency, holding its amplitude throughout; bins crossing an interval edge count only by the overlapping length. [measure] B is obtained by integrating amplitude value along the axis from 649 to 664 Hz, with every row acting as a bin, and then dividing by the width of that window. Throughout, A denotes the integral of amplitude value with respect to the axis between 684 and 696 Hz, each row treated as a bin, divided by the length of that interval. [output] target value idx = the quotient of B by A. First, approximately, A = 7.5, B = 9.70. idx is 1.296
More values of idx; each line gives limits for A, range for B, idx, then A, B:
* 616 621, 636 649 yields 1.000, 9.0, 8.96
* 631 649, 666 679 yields 1.013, 8.9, 9.05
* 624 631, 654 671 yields 1.092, 8.9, 9.74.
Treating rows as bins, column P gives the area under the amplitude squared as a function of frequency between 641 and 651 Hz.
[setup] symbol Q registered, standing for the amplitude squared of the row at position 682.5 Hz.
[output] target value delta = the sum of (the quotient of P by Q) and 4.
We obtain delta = 17.9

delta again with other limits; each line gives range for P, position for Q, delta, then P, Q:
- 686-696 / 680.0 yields 13.1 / 554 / 60.9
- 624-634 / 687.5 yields 17.5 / 791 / 58.7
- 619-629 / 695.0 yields 19.0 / 821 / 54.7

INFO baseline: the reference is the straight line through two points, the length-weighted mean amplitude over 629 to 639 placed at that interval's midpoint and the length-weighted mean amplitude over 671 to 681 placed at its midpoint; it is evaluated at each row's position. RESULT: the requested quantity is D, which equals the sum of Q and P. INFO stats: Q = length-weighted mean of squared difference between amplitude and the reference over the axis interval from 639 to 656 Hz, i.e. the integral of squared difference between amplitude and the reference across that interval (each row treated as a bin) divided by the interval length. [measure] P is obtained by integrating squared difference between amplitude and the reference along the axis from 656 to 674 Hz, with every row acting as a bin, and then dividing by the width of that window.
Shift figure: 1.48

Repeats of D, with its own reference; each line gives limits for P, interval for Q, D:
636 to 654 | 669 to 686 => 0.58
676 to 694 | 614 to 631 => 0.74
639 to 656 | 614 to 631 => 0.32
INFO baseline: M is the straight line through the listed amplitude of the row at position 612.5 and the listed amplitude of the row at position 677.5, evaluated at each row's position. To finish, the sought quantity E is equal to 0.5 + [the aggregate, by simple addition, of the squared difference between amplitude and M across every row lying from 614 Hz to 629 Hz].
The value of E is 1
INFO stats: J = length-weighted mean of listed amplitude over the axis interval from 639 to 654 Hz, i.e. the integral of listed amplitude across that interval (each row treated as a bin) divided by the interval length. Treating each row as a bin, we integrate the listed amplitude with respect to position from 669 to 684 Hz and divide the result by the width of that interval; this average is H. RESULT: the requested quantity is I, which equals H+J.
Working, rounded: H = 8.5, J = 9.1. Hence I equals 17.6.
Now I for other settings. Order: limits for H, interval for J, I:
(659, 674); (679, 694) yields 17.2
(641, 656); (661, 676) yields 18.6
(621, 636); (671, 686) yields 17.2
